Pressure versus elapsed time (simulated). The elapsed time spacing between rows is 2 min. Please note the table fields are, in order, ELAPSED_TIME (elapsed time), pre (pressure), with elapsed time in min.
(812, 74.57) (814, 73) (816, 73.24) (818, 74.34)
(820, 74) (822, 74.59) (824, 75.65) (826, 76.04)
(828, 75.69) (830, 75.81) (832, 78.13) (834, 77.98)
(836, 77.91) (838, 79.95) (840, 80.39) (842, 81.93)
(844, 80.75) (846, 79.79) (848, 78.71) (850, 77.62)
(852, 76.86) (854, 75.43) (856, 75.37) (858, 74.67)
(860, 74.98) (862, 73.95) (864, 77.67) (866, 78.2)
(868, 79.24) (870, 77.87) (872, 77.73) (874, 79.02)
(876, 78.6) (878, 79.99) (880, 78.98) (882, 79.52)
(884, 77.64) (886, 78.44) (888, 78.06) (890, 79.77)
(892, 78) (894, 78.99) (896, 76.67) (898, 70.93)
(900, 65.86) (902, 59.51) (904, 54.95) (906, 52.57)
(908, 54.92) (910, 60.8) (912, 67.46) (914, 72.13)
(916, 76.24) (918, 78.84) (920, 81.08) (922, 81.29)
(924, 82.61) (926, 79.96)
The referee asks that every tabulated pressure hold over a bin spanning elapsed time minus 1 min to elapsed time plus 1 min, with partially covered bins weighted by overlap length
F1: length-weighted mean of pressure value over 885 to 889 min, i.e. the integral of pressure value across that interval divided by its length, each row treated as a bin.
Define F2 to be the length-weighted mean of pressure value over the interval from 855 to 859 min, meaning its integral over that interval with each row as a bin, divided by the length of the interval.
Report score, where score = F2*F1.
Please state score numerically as 5870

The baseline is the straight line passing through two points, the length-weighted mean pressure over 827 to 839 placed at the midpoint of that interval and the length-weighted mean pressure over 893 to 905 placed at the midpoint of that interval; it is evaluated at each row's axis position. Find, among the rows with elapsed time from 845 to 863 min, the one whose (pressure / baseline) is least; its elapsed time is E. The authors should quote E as 862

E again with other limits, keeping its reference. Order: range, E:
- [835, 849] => 836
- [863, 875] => 864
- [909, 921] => 910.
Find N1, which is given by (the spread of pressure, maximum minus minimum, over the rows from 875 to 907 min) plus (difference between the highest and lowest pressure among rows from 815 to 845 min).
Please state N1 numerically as 36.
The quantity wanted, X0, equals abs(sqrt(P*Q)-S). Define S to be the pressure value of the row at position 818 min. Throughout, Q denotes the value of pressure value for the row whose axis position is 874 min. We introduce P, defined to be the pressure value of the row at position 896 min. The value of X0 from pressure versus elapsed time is 3.5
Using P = 76.67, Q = 79.02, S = 74.34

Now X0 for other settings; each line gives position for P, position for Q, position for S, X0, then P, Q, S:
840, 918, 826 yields 3.6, 80.39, 78.84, 76.04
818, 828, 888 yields 3.0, 74.34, 75.69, 78.06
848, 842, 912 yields 12.8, 78.71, 81.93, 67.46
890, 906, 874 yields 14.3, 79.77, 52.57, 79.02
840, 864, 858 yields 4.3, 80.39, 77.67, 74.67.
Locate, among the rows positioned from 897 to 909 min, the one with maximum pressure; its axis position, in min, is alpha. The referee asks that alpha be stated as 898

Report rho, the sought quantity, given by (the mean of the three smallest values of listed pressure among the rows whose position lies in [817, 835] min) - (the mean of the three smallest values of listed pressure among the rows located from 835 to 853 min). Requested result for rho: -3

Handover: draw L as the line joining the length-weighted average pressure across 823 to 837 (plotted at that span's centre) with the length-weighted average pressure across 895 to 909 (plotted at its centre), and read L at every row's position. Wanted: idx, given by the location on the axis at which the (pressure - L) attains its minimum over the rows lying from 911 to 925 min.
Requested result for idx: 912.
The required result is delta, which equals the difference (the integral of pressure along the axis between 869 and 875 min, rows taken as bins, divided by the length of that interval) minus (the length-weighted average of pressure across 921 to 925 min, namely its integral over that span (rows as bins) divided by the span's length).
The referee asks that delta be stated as -4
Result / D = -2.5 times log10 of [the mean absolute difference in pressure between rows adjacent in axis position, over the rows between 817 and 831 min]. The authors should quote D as 0.8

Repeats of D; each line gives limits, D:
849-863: 0.4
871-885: -0.1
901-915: -1.6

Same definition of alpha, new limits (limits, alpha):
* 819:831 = 826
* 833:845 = 842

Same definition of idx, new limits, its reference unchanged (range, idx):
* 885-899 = 898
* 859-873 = 862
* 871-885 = 872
